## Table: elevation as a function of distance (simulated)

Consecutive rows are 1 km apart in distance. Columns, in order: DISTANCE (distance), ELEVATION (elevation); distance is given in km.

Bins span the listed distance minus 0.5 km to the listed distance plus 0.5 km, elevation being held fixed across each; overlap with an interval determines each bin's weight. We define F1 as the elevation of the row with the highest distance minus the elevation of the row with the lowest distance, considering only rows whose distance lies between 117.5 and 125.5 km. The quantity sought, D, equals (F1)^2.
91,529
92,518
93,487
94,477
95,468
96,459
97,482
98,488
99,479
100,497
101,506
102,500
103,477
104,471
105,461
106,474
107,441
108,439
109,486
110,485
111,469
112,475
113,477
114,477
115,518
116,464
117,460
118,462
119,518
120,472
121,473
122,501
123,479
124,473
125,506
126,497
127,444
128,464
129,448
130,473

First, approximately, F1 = 44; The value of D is 1936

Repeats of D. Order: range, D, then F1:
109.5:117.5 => 625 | -25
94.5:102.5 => 1024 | 32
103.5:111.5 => 4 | -2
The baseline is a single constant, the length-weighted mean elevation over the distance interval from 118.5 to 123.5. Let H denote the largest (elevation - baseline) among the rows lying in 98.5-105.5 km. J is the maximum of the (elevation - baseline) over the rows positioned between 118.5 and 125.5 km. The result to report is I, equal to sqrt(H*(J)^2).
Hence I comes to 123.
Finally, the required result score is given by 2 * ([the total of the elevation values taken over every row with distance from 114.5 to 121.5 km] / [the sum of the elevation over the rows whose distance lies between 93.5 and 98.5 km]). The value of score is 2.8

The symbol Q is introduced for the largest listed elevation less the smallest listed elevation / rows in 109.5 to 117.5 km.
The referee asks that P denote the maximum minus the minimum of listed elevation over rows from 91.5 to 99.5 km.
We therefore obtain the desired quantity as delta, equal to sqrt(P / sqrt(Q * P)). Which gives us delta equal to 1.004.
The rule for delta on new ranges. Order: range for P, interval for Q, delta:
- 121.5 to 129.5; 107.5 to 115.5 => 0.941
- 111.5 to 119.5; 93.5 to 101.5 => 1.054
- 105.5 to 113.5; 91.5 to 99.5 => 0.945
